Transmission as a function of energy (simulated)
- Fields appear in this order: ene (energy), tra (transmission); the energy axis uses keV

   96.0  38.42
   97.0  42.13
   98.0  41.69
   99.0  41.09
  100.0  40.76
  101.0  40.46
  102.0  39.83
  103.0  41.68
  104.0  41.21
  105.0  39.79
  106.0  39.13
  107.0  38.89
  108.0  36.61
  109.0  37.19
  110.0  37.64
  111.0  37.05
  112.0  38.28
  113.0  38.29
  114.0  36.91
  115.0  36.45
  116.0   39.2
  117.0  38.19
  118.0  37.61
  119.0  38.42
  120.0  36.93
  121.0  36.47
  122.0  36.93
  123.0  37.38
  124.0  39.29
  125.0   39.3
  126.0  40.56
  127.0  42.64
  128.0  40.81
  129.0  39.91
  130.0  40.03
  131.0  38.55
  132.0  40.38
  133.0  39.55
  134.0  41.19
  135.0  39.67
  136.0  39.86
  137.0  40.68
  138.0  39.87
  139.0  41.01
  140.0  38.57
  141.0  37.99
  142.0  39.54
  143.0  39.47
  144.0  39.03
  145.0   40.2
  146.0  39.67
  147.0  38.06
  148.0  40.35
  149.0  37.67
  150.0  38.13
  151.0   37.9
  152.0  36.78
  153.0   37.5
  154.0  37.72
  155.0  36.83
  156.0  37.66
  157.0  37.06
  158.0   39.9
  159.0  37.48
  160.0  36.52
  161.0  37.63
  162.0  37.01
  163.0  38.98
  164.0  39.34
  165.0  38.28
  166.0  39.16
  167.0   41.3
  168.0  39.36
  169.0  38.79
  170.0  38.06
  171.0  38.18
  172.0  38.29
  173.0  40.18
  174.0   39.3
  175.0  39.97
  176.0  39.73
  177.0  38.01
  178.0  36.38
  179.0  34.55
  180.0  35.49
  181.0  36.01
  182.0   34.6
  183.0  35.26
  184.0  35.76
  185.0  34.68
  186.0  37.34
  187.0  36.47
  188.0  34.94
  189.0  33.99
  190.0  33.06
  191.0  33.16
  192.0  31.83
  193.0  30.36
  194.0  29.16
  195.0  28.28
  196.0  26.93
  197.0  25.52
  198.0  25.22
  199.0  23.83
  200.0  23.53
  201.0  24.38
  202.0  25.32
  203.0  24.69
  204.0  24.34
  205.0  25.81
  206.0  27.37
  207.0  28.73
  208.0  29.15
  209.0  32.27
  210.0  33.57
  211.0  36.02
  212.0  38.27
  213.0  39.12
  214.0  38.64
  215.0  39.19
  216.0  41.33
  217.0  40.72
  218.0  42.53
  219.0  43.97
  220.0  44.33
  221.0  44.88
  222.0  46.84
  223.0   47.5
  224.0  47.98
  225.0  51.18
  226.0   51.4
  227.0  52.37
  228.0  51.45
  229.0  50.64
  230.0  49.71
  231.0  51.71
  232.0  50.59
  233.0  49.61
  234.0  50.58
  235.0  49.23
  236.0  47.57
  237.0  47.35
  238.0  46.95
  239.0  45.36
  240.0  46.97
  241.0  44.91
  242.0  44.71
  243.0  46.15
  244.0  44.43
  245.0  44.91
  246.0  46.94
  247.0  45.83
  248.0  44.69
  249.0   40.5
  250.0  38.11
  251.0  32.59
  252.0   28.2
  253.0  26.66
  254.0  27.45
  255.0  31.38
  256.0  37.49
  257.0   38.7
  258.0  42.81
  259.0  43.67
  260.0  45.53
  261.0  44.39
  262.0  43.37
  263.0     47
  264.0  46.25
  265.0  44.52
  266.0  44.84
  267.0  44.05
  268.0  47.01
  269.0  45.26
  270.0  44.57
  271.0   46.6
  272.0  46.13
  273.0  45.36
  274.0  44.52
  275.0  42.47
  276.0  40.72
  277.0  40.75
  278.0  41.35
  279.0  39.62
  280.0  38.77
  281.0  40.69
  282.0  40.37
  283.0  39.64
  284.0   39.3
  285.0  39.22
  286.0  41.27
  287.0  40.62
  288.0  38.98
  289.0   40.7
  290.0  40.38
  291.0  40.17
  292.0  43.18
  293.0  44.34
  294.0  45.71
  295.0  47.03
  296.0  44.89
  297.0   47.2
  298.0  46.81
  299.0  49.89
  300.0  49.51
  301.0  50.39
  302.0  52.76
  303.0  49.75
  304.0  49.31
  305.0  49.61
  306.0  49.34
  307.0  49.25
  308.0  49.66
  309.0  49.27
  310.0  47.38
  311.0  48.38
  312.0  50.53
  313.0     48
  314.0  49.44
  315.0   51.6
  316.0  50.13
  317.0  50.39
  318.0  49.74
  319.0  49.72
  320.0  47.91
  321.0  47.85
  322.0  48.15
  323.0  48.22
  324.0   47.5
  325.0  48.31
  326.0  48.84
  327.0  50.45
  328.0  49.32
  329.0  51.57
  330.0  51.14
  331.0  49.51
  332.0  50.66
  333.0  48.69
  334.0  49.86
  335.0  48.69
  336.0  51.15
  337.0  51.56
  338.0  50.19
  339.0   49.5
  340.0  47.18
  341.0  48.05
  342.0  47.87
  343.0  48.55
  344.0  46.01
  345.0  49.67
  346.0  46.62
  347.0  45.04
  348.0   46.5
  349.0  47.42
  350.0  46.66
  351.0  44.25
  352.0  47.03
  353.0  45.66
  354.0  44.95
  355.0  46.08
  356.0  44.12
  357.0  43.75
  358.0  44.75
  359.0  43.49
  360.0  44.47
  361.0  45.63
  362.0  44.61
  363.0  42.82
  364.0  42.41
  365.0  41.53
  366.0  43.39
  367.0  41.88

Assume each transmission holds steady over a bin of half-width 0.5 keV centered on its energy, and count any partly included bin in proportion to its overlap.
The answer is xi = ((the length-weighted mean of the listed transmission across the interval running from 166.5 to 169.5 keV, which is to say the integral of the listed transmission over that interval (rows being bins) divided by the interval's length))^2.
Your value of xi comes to 1585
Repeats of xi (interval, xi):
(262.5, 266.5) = 2084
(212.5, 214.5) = 1512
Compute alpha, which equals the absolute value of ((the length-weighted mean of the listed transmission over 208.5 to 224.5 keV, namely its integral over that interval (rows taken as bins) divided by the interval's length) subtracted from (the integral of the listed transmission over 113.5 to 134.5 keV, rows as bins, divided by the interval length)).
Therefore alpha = 2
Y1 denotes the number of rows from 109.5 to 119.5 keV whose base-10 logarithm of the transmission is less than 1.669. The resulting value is 10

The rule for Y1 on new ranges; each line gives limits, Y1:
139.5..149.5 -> 10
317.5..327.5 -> 0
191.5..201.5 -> 10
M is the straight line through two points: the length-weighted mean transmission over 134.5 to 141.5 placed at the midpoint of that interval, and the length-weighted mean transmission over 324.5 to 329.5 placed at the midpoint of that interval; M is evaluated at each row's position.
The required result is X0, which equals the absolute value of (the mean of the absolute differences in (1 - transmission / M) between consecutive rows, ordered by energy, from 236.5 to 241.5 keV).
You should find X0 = 0.032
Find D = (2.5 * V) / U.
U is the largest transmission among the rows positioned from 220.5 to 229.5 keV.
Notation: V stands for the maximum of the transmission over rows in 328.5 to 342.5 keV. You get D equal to 2.5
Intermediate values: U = 52.37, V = 51.57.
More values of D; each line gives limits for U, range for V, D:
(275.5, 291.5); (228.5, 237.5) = 3.1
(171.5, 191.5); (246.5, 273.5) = 2.9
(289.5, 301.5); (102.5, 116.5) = 2.1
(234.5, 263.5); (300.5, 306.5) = 2.7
